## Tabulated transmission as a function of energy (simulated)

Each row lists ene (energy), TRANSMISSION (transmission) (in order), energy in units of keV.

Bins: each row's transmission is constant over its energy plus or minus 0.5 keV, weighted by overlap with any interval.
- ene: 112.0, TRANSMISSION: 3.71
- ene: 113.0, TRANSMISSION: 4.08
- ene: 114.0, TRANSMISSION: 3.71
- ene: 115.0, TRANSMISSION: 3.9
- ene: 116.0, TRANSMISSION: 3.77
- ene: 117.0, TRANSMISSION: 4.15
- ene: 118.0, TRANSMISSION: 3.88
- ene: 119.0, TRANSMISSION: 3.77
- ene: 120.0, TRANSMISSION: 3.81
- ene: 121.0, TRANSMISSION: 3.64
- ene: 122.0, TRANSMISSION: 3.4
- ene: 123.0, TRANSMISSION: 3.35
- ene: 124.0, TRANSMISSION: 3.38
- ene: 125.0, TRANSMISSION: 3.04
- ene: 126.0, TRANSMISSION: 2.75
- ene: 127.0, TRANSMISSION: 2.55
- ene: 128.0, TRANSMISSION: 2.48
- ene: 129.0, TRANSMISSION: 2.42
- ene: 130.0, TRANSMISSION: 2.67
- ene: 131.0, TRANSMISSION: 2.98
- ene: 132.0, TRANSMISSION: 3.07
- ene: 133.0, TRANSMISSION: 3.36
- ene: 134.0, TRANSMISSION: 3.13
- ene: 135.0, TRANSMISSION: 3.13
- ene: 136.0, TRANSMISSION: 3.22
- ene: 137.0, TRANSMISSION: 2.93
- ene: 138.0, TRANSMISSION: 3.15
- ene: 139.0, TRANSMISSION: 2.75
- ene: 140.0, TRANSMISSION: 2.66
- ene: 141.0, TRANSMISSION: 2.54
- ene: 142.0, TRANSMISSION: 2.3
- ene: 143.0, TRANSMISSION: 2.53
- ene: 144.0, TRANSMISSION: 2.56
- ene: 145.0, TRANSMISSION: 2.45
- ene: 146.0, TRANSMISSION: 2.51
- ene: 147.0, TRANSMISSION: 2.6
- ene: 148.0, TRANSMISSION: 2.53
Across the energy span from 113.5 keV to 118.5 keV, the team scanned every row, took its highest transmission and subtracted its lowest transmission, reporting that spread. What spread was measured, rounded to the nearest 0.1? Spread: 0.4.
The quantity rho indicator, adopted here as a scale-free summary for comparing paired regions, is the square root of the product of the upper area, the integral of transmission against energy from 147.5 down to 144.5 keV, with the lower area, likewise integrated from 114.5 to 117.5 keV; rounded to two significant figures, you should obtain 9.5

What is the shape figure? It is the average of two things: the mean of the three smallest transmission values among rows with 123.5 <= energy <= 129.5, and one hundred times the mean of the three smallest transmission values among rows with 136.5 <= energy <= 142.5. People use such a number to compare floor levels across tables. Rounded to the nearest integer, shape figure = 126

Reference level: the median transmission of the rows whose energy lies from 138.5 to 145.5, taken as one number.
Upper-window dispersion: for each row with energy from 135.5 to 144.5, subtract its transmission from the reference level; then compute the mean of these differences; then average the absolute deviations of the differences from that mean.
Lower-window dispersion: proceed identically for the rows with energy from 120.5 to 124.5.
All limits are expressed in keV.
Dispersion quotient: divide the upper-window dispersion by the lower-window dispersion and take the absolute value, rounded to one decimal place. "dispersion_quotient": 2.5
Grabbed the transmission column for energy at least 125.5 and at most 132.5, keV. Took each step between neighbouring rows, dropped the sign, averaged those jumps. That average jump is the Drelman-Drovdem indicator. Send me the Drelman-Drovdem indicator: 0.16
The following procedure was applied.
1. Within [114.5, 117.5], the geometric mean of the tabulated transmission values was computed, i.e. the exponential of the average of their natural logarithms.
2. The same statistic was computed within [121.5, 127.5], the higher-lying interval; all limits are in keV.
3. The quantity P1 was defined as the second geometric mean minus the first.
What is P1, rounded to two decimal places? -0.88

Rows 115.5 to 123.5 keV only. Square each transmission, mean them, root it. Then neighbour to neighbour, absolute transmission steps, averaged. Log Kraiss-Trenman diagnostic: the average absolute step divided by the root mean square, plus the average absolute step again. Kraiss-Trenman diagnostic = 0.23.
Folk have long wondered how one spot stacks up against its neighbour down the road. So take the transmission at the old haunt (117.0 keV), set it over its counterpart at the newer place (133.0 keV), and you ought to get 1.2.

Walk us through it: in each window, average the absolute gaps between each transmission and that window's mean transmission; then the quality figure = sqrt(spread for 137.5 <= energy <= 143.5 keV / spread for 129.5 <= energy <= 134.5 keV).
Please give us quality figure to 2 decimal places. 1.07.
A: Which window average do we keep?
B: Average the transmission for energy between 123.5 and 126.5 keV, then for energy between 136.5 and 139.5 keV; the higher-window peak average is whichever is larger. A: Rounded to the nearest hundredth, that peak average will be 3.06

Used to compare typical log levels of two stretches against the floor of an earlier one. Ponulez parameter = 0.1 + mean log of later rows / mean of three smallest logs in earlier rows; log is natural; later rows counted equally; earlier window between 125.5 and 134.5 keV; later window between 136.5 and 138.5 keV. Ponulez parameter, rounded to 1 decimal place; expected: 1.3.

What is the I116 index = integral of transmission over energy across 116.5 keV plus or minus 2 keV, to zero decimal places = 16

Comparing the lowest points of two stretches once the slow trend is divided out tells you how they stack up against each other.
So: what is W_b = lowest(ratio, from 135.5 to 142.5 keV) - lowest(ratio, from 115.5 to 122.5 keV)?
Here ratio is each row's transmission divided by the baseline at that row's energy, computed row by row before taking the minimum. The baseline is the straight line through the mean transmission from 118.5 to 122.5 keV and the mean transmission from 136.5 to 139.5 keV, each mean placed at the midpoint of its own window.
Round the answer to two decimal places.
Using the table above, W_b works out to -0.12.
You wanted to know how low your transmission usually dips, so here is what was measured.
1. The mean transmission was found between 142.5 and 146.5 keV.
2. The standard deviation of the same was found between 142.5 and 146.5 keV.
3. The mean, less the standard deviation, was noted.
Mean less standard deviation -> 2.47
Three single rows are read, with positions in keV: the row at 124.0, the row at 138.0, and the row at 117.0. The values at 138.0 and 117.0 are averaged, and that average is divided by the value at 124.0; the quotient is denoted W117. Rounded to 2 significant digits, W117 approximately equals 1.1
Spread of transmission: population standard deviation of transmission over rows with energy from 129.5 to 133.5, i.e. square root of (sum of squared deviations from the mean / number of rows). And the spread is 0.25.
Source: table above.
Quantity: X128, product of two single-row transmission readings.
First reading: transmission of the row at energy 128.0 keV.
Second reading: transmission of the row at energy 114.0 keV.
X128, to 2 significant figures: 9.2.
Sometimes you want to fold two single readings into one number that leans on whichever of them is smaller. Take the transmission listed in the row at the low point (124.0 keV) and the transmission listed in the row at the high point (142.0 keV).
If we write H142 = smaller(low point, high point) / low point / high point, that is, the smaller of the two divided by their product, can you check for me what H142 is 0.30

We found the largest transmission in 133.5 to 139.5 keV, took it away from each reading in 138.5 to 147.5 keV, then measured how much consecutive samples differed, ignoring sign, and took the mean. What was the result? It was 0.121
